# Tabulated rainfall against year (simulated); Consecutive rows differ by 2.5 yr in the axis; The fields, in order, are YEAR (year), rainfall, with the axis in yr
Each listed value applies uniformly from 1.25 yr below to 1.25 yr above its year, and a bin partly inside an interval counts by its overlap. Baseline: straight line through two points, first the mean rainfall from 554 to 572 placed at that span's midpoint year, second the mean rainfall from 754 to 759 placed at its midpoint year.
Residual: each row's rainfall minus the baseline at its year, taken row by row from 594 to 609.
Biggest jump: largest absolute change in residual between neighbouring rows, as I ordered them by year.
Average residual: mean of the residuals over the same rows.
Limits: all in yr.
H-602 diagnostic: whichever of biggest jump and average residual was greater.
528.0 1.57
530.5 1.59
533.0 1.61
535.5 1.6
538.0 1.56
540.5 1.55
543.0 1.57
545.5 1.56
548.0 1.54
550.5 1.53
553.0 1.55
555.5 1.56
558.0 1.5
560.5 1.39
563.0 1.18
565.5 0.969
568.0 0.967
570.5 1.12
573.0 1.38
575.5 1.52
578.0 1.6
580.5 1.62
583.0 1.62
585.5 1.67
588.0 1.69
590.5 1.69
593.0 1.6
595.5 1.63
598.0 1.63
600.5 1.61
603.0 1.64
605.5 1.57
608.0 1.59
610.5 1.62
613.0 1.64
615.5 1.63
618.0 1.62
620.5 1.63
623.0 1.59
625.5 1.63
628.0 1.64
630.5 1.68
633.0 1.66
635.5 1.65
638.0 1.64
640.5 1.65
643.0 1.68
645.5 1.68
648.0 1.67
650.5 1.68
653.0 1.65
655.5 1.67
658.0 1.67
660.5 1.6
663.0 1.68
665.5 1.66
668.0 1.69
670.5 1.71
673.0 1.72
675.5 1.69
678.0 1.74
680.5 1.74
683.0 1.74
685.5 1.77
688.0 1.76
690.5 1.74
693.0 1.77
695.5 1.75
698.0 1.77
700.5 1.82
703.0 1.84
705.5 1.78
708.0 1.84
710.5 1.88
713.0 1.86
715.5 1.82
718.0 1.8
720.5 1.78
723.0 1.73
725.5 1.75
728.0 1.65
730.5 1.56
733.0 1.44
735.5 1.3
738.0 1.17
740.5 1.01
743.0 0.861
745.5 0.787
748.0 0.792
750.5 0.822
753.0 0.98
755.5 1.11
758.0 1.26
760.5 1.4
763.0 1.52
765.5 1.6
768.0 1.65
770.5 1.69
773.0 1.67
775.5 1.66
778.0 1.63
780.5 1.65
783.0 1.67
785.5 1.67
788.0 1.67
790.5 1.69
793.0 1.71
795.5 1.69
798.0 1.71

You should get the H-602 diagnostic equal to 0.38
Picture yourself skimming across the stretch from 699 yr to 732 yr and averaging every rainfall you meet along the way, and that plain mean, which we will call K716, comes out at 1.78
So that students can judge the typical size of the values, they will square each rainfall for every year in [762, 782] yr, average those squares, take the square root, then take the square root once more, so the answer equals 1.28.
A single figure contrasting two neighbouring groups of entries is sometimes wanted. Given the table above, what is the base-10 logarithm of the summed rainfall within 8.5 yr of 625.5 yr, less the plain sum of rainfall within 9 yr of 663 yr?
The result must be -11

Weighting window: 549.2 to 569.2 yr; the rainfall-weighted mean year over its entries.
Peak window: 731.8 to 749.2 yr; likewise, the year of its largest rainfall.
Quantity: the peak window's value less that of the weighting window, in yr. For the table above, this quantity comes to 174.7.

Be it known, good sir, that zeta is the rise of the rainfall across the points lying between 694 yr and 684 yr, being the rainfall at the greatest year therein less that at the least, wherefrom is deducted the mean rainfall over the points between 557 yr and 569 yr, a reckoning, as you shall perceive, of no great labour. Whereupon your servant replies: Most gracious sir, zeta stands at -1.20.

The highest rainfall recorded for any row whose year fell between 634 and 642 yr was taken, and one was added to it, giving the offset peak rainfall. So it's 2.65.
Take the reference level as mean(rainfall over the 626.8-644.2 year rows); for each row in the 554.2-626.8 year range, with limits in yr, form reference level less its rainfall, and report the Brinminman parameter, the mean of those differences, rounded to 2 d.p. 0.14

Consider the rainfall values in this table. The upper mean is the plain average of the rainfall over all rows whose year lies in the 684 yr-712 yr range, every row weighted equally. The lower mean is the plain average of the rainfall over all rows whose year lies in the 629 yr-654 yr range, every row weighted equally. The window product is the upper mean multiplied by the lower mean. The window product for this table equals 2.98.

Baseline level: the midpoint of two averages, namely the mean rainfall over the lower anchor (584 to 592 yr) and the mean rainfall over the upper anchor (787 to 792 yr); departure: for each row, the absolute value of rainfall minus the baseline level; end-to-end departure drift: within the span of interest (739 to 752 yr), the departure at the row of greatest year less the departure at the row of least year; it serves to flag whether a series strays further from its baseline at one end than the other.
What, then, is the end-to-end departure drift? 0.19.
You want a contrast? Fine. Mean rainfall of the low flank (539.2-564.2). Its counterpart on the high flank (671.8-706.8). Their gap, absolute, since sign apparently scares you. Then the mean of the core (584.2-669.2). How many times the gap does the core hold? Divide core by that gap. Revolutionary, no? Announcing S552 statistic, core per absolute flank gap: 6.2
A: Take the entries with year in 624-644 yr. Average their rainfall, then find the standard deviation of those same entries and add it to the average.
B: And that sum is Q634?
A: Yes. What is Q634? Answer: 1.67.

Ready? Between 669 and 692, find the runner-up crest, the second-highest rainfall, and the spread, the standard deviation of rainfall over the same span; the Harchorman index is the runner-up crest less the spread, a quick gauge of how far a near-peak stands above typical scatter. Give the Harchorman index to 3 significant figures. 1.74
